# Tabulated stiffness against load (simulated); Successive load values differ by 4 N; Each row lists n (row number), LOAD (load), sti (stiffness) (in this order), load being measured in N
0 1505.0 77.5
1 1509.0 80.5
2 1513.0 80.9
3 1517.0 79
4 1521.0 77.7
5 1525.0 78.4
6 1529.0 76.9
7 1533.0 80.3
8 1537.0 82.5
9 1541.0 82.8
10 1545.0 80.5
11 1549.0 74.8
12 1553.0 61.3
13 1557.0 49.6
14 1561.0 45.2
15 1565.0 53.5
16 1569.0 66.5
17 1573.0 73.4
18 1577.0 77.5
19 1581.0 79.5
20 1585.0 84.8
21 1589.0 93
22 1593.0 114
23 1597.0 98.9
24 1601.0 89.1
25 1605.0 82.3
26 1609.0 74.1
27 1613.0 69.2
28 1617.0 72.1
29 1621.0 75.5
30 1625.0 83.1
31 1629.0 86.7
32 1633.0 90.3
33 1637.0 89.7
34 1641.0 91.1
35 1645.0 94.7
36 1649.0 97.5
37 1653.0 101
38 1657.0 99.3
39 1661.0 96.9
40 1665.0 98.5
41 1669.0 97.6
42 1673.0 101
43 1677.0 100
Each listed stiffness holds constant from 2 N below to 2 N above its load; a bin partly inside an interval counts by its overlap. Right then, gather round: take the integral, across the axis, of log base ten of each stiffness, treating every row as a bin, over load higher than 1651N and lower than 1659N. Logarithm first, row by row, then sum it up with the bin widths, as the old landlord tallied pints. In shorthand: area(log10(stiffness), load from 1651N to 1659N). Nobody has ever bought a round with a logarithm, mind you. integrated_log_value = 16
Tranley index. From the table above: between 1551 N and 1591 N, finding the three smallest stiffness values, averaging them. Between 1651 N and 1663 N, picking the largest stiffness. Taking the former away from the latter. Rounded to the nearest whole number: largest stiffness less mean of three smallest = 52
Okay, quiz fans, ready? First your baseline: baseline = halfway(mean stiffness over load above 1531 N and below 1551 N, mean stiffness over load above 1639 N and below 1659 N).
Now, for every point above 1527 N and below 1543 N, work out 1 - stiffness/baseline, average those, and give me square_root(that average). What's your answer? 0.30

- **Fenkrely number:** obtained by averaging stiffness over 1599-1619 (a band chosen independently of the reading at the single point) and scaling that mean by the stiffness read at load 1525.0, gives 6065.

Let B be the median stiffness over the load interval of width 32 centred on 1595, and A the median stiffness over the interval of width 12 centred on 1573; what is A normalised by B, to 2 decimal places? 0.84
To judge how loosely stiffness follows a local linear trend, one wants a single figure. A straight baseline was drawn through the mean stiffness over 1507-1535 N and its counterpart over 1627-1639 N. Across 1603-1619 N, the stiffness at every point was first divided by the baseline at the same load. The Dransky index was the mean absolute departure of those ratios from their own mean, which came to 0.048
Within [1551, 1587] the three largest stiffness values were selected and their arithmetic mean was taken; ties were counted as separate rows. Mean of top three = 81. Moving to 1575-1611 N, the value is 102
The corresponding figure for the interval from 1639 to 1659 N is 99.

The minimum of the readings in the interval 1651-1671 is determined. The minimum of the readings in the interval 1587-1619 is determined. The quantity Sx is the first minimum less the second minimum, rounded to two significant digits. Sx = 28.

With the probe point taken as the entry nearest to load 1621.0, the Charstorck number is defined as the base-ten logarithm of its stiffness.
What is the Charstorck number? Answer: 1.88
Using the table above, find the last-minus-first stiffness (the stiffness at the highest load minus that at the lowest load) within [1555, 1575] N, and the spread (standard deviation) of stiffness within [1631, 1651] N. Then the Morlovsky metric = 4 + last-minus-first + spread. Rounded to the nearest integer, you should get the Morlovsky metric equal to 31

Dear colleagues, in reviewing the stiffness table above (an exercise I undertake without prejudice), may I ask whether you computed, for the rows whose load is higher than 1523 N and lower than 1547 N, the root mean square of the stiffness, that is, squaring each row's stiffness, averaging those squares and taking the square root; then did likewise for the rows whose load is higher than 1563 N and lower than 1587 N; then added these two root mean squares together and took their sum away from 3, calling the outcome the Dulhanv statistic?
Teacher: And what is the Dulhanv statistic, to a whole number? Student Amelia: -151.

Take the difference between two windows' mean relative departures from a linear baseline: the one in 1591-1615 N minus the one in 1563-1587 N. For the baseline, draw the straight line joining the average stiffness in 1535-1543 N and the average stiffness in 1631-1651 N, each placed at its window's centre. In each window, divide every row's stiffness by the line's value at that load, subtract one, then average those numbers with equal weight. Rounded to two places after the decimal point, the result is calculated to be 0.15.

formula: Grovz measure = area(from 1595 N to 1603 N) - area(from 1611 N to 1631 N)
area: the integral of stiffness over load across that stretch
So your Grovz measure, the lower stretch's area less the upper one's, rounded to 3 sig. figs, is -794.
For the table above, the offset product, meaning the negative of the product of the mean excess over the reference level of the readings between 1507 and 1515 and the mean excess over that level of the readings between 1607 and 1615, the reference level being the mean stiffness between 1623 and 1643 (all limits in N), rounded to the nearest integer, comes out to -124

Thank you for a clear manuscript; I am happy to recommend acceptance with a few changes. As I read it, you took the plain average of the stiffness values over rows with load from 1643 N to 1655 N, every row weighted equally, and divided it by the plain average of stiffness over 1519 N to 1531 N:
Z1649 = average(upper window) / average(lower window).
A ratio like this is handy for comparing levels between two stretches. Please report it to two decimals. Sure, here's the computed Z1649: 1.26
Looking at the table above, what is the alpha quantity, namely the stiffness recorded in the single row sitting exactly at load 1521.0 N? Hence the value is 77.7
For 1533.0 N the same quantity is 80.3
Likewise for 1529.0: 76.9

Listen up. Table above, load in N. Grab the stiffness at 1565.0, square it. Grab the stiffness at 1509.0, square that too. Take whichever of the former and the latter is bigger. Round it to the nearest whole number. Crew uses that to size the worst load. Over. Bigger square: 6480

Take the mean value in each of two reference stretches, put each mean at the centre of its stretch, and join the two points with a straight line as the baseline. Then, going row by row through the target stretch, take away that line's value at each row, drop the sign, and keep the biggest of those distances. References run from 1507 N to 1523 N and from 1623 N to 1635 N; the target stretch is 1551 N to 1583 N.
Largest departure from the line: 37.2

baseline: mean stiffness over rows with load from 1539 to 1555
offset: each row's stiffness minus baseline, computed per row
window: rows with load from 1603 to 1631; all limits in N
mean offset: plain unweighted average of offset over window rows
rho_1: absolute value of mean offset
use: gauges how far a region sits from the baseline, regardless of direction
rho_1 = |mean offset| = 3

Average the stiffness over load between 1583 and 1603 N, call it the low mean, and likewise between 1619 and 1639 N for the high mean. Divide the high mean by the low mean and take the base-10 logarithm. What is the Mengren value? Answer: -0.05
